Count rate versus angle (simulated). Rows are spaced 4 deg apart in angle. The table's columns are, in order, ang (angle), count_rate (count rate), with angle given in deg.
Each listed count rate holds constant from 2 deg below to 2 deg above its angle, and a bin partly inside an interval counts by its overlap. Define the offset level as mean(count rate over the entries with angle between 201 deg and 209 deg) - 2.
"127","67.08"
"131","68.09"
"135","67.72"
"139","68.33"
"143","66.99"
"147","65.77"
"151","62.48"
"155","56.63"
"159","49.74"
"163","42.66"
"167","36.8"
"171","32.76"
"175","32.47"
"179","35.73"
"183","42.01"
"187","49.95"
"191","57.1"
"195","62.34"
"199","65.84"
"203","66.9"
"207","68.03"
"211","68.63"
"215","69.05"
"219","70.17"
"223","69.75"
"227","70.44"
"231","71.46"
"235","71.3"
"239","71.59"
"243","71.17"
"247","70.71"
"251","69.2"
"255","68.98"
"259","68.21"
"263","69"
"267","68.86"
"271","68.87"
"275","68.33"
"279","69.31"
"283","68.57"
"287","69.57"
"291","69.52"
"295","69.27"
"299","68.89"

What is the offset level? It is 65.5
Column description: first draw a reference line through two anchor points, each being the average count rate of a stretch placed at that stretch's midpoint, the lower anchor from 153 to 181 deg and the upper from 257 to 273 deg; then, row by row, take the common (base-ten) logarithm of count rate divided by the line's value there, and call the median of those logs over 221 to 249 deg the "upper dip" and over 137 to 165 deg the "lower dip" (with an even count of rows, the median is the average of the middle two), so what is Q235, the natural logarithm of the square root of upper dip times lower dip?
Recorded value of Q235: -2.03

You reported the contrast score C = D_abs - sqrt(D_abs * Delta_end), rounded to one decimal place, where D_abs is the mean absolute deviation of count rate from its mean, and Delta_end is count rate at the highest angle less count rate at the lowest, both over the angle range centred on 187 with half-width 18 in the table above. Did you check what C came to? -8.2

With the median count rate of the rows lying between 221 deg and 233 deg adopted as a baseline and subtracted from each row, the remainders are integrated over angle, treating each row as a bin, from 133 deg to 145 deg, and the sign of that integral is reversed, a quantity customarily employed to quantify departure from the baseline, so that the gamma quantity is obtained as 33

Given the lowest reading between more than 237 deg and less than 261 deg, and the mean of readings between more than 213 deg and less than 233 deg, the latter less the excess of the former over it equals 72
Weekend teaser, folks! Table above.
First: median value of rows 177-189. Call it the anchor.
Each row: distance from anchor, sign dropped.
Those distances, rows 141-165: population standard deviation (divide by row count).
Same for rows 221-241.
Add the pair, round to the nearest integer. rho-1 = 10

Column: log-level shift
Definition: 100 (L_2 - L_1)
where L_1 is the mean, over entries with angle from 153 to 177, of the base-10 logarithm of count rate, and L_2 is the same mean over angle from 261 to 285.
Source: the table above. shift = 23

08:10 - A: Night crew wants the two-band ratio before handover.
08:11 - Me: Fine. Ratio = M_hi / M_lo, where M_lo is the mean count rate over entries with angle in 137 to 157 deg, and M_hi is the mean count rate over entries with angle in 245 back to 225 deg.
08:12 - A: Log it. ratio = 1.11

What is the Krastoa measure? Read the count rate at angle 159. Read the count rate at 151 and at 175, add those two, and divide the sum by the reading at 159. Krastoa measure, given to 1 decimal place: 1.9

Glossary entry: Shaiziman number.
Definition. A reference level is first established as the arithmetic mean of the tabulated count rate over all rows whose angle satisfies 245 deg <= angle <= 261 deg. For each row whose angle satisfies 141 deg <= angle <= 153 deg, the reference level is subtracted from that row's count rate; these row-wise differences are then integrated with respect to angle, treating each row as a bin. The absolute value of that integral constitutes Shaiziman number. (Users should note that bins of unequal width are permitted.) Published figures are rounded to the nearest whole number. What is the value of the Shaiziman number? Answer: 50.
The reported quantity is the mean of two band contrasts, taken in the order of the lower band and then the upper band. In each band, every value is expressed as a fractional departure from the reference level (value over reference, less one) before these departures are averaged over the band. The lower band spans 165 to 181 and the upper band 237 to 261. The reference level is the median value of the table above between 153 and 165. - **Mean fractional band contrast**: 0.05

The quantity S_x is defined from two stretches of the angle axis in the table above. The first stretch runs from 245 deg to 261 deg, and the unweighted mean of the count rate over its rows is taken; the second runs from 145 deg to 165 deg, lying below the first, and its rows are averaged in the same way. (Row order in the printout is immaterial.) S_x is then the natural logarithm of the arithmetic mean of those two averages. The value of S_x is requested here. 4.13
